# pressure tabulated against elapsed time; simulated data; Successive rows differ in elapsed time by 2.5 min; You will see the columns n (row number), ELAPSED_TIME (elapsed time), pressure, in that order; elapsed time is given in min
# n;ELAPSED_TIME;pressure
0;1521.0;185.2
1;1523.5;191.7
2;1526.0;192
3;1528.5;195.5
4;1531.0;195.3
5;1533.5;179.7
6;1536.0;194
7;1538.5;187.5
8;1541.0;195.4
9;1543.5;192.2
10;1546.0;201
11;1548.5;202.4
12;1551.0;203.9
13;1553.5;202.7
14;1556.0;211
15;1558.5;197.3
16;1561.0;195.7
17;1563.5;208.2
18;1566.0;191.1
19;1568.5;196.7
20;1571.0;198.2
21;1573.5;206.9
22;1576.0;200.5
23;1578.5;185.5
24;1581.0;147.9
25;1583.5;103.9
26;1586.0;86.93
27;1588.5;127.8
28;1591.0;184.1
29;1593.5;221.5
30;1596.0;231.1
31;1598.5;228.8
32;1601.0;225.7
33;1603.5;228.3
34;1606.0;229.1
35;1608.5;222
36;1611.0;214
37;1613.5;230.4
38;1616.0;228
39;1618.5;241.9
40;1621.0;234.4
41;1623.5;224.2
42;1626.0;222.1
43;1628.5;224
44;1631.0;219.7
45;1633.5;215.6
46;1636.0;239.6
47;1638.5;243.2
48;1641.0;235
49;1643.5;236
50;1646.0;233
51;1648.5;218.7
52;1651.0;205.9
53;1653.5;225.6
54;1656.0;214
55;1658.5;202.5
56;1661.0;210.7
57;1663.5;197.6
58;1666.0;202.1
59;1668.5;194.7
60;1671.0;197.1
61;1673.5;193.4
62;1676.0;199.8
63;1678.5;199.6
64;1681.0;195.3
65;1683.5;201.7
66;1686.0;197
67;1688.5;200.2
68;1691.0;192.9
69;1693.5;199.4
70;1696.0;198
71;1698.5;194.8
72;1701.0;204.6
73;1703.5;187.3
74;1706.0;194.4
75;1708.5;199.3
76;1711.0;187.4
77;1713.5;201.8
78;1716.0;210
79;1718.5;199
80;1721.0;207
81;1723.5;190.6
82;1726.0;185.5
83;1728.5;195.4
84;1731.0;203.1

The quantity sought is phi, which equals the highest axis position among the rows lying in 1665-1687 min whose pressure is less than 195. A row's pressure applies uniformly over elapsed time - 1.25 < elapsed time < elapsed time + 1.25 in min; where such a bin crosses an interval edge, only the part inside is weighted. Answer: 1673.5 min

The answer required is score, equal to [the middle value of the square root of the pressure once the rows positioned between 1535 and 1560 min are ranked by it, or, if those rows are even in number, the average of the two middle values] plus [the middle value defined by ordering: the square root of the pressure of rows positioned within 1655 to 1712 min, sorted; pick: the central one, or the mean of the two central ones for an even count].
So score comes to 28.2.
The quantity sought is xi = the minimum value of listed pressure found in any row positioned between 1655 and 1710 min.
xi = 187.3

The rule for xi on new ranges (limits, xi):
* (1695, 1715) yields 187.3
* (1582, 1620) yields 86.93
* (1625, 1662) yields 202.5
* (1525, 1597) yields 86.93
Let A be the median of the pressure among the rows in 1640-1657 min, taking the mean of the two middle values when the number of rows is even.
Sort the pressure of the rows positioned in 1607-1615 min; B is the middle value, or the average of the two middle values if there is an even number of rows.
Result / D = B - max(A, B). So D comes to -4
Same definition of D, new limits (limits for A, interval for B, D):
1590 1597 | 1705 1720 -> -22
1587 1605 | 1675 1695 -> -26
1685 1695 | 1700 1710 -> -1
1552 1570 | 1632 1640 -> 0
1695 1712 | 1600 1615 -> 0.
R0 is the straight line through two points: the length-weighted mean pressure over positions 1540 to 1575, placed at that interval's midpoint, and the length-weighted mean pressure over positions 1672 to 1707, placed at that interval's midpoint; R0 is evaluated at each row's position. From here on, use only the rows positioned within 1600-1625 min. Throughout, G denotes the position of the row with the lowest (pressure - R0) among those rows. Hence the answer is 1611.0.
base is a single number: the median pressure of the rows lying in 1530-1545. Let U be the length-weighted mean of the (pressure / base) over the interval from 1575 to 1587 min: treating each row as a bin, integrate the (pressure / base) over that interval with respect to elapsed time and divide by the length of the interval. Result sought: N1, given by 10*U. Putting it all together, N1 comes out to 7.5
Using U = 0.75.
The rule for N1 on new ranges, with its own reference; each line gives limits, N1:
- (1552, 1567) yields 10.4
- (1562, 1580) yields 10.2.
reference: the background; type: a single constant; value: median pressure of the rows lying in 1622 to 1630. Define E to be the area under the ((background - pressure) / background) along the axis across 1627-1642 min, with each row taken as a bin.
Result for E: -0.4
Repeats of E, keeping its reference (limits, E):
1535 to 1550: 1.9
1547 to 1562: 1.5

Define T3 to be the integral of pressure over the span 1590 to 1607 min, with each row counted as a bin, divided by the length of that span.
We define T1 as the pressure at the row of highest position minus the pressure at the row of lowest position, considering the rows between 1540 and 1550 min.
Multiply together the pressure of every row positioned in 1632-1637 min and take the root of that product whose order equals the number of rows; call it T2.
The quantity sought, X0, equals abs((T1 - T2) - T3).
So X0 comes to 442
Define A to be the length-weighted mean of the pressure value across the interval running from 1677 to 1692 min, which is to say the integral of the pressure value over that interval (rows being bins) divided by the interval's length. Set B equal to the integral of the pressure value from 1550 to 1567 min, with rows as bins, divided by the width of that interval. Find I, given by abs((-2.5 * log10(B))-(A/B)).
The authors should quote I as 6.743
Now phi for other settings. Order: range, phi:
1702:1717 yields 1711.0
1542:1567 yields 1566.0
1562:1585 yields 1583.5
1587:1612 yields 1591.0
